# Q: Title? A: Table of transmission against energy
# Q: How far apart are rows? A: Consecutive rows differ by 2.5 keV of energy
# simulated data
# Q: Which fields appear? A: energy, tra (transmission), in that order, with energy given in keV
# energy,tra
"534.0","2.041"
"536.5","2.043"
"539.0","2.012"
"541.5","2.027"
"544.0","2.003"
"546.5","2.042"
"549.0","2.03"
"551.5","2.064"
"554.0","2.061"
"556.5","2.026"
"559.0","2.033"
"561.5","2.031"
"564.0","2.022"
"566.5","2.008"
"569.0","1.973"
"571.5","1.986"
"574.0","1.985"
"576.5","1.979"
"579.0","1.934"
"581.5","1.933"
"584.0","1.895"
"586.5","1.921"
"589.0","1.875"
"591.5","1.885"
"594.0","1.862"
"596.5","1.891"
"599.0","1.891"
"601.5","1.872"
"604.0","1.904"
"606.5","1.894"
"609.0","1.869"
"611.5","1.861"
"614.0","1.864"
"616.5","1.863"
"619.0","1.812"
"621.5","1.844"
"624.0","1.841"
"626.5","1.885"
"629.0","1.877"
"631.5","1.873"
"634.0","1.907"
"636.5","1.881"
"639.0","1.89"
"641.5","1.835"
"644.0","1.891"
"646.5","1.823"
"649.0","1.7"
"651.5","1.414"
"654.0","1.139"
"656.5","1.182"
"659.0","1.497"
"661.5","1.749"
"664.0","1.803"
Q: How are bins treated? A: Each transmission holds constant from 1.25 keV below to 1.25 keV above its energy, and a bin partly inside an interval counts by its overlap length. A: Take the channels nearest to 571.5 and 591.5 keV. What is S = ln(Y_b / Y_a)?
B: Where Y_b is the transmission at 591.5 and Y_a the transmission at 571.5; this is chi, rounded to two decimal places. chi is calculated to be -0.05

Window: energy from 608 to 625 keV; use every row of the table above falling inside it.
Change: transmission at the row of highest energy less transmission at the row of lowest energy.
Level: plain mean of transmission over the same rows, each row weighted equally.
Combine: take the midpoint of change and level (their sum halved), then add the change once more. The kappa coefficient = 0.88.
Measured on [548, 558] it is 1.02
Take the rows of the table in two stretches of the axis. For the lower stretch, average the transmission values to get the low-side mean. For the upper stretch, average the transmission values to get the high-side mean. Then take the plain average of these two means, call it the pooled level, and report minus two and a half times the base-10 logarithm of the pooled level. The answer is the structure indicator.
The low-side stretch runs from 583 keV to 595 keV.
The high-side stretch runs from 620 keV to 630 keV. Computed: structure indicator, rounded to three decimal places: -0.682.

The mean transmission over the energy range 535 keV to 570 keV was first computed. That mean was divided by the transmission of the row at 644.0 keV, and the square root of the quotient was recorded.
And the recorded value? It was 1.04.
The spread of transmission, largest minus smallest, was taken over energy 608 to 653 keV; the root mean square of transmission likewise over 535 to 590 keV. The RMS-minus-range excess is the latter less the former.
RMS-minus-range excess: 1.50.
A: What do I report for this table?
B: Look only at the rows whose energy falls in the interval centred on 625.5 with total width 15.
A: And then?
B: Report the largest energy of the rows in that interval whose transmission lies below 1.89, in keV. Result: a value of 631.5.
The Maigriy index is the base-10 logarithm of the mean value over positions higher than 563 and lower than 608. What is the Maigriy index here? 0.285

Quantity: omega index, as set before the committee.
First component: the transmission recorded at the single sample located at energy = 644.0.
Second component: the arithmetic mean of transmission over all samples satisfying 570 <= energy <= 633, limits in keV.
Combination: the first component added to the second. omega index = 3.78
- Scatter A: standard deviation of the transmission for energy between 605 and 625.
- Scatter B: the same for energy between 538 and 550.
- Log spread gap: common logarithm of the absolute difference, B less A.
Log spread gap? -2.06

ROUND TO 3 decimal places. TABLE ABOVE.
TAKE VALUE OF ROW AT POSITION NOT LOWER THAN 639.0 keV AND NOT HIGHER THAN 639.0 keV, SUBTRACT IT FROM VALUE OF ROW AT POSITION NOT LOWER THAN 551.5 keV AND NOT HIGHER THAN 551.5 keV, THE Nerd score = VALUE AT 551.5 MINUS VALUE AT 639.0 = 0.174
